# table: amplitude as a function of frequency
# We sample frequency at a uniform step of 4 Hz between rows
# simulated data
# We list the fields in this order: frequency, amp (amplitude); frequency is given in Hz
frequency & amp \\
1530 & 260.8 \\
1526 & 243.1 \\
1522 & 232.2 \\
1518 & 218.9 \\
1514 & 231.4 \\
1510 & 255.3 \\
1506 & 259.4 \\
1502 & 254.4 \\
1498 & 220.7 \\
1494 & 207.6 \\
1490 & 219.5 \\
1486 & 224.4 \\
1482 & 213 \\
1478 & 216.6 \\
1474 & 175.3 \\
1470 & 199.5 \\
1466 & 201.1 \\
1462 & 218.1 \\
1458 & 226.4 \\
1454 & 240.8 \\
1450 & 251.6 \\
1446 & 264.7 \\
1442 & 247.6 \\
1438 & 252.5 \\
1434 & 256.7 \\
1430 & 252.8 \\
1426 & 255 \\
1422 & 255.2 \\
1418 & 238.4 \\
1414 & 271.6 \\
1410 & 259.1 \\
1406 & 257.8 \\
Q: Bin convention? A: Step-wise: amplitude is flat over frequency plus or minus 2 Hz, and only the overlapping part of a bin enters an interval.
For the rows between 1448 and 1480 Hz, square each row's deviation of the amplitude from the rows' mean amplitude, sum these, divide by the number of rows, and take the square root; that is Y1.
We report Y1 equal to 23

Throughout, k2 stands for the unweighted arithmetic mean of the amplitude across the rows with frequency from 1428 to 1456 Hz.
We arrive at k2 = 252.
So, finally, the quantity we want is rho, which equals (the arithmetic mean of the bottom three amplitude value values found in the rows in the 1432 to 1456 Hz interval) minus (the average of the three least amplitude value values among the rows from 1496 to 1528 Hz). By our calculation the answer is 23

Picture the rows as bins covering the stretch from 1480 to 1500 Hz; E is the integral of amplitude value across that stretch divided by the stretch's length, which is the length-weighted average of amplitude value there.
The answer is 217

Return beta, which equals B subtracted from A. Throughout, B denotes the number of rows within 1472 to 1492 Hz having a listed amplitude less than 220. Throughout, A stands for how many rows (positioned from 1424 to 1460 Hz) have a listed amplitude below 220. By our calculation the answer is -4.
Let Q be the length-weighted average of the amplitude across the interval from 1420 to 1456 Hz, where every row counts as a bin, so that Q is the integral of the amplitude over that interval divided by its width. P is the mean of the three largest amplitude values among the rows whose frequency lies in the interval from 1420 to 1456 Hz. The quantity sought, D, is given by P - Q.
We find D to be 5.9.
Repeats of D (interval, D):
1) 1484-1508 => 15.1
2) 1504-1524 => 9.5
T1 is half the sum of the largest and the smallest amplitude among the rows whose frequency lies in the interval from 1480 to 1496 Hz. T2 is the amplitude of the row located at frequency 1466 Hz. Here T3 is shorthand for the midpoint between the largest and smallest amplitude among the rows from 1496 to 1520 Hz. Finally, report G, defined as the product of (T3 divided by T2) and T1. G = 257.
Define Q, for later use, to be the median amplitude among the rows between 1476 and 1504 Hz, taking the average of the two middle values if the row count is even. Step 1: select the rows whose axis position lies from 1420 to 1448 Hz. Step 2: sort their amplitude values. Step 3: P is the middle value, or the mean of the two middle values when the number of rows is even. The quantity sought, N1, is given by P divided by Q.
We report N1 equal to 1.16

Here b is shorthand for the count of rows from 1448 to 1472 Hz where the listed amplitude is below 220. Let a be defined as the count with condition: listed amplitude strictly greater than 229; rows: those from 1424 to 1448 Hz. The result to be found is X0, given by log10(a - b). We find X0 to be 0.48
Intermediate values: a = 6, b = 3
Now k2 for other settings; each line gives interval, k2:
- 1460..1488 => 207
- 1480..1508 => 228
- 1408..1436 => 256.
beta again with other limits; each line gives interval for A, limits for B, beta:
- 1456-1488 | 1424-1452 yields 6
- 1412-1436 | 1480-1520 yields -4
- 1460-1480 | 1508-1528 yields 4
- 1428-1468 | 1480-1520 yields -2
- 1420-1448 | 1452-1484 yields -6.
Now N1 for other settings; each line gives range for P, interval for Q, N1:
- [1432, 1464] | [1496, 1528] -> 1.05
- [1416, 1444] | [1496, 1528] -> 1.06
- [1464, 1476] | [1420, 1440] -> 0.78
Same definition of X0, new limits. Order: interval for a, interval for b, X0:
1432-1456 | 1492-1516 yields 0.70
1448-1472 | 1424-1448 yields 0.30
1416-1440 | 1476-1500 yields 0.30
